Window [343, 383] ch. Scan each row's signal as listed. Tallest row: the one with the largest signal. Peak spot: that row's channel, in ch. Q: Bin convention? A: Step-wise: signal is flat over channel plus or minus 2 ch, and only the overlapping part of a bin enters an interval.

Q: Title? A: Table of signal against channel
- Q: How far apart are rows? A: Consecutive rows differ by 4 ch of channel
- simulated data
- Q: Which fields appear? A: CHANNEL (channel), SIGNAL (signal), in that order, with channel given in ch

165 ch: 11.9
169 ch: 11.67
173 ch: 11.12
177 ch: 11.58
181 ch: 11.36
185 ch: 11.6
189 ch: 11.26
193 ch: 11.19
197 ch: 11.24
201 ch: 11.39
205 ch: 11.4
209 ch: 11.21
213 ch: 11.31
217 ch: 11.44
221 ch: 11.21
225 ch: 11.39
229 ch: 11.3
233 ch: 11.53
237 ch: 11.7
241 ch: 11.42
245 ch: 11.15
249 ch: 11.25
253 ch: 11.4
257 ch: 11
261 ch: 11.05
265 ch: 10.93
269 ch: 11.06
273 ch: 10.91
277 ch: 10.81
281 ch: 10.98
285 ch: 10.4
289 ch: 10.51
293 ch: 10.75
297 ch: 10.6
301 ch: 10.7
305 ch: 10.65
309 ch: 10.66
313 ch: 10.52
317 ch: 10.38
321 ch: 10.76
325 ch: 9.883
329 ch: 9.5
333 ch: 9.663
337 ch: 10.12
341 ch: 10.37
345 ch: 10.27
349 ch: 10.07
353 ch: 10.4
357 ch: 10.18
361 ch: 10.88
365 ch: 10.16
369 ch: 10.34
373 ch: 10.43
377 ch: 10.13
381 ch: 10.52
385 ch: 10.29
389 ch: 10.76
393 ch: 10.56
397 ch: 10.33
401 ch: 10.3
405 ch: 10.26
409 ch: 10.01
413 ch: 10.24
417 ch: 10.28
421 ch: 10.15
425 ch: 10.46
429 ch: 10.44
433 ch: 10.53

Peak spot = 361 ch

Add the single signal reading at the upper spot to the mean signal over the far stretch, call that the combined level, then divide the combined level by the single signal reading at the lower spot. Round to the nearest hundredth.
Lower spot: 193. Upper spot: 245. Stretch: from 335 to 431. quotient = 1.92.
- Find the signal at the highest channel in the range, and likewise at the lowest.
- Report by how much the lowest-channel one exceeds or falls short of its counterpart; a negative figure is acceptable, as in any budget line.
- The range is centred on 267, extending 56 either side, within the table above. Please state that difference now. 0.55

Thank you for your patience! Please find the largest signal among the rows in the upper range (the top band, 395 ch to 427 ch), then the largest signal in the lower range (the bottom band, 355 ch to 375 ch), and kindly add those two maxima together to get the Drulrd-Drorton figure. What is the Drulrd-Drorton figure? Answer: 21.3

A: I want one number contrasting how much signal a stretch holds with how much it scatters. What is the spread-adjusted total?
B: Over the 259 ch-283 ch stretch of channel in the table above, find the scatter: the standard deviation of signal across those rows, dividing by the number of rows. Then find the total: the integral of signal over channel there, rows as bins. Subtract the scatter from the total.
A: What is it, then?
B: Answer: 263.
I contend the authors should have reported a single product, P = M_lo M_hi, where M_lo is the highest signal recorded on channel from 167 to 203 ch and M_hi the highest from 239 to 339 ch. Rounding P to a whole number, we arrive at 133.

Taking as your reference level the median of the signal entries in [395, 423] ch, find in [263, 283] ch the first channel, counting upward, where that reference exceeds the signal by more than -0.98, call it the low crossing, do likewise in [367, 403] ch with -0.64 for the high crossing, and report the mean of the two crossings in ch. 317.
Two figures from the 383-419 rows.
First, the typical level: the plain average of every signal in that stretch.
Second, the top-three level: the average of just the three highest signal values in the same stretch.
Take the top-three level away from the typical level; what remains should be -0.21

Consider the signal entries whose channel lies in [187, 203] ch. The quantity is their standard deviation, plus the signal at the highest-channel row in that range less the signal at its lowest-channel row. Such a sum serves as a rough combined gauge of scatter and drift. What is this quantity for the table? 0.2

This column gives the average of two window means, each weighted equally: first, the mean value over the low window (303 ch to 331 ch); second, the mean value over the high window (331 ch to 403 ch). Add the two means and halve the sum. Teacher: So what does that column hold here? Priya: 10.3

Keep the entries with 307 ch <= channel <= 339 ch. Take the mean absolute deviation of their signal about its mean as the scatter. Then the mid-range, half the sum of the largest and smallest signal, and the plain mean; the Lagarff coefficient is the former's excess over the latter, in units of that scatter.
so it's -0.14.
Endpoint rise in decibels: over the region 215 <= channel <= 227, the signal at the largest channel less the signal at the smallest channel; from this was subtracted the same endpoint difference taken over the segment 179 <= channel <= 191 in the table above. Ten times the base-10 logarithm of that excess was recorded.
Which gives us -13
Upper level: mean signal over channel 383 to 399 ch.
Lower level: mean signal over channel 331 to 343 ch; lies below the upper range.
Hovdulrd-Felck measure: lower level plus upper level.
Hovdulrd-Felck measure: 20.5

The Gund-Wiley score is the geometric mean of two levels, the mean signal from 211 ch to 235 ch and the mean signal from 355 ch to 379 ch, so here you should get 10.85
